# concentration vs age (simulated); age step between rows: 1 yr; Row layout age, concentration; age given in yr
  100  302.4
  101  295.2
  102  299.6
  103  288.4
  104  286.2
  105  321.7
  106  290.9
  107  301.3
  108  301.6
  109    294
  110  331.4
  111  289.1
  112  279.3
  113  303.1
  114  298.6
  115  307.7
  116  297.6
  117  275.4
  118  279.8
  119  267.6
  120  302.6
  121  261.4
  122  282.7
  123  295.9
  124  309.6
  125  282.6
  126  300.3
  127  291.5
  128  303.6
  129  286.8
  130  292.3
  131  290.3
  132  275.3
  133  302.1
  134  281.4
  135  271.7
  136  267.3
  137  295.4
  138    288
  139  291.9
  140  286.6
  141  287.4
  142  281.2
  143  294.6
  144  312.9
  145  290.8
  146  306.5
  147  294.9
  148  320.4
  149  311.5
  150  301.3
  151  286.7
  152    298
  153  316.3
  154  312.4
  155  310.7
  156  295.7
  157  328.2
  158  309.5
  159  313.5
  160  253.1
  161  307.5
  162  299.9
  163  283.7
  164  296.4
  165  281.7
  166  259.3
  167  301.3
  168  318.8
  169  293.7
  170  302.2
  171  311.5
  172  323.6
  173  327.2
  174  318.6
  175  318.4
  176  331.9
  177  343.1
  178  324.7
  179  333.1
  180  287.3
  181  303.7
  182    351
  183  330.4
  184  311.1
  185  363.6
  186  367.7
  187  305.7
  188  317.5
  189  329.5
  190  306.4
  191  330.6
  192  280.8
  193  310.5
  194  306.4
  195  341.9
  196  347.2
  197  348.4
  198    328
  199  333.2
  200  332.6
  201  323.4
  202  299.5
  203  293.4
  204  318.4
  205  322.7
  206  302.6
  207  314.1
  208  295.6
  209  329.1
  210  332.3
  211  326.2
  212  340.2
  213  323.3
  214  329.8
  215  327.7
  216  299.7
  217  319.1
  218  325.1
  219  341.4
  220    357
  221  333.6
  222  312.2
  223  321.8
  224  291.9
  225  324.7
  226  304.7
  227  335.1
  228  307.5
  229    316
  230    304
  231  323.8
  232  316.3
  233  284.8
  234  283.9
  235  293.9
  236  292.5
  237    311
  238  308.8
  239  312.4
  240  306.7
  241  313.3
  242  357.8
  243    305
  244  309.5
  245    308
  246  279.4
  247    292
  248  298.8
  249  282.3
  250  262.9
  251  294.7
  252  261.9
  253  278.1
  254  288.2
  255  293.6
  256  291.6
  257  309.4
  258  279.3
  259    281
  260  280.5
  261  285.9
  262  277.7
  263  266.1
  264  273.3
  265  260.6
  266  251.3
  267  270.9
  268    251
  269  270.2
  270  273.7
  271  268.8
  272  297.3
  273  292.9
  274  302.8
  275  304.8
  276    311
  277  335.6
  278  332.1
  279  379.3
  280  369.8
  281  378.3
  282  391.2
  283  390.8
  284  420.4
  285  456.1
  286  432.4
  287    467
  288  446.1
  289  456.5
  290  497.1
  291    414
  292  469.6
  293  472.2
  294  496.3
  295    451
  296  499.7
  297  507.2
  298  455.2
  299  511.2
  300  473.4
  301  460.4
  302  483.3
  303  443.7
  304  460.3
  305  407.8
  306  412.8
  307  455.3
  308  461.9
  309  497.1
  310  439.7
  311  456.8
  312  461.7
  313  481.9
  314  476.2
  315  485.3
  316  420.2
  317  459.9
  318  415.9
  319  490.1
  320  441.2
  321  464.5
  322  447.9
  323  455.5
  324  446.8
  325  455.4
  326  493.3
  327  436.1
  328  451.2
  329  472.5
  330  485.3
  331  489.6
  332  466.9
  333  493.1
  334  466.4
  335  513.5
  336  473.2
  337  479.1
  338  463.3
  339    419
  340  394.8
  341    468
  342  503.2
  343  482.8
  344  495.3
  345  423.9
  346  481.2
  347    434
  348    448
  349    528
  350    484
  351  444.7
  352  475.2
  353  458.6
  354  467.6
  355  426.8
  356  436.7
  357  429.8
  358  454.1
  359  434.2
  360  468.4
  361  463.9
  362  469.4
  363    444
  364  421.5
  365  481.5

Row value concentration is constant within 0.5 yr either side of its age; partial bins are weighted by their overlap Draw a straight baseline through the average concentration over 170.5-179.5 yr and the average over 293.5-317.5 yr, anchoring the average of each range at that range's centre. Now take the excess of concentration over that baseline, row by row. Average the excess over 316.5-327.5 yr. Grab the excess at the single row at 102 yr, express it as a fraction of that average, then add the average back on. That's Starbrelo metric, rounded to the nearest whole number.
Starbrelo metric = -29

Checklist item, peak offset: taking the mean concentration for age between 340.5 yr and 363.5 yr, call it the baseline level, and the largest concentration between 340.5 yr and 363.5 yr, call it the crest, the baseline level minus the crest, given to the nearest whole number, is -66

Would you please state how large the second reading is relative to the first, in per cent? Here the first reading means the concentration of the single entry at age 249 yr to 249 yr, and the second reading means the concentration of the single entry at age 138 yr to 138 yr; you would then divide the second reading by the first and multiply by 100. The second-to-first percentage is 102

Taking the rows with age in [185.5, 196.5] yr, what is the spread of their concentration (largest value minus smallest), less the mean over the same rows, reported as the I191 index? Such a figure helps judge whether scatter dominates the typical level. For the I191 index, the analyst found -235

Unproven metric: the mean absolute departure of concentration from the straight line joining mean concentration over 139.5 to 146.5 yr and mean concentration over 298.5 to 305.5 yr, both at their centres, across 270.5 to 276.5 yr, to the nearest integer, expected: 136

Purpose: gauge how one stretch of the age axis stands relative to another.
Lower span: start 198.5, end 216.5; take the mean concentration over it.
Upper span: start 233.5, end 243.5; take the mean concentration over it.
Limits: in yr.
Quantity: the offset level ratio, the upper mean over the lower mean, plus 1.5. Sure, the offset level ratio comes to 2.47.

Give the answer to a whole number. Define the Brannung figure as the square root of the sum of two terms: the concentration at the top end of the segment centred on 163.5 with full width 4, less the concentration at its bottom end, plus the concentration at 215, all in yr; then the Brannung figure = 18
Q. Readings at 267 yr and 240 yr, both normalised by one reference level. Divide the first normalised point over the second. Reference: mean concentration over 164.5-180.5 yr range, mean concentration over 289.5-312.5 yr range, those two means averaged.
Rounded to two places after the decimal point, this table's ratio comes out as 0.88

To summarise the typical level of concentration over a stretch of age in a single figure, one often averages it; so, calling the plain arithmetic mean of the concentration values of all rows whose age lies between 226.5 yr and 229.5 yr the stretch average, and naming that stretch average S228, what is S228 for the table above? 320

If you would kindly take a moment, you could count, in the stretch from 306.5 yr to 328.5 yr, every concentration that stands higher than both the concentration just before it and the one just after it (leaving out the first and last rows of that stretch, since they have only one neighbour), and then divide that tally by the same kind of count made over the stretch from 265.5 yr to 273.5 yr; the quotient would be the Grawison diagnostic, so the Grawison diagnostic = 2.7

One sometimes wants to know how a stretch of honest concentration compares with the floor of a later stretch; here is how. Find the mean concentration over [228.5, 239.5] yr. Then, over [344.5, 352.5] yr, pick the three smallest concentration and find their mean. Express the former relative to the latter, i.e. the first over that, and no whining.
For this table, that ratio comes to 0.70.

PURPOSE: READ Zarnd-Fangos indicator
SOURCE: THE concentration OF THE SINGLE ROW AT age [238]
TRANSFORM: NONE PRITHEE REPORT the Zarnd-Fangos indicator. 308.8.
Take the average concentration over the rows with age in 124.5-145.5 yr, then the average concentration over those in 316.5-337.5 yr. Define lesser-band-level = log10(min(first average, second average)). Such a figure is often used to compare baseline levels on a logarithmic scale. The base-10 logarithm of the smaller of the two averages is 2.46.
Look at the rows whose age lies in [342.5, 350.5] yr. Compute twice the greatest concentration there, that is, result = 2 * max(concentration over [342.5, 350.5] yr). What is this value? 1056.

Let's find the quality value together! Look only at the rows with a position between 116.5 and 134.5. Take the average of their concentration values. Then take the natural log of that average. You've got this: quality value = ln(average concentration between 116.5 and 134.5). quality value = 5.66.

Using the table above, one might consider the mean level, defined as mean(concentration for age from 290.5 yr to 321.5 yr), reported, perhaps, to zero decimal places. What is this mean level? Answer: 462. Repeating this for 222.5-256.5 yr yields 302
